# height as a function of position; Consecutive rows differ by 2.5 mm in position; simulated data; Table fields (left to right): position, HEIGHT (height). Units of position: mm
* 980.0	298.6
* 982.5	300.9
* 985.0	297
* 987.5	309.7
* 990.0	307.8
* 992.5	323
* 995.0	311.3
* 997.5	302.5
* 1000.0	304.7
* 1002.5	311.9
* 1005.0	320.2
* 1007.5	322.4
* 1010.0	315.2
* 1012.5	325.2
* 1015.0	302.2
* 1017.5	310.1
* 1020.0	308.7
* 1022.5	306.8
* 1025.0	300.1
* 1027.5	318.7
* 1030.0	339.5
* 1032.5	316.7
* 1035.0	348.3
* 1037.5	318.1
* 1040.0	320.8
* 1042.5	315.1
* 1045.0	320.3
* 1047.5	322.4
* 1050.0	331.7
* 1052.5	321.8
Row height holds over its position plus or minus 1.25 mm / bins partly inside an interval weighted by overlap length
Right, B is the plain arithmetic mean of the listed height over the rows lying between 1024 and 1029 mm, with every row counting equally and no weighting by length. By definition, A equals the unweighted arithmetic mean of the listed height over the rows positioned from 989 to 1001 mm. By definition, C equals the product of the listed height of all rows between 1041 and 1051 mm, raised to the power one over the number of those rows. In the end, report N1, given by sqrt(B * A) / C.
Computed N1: 0.96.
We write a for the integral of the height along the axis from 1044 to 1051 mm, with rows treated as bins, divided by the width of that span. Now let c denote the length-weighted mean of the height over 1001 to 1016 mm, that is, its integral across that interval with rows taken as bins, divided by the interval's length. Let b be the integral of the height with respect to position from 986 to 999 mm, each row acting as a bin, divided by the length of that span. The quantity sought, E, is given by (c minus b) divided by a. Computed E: 0.018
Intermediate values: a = 325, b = 310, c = 316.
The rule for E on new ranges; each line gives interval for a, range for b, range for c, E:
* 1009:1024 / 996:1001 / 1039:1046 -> 0.047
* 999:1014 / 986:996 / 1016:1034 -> 0.007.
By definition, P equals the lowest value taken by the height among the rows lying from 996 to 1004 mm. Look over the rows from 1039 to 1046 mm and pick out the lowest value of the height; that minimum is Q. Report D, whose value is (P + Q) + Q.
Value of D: 933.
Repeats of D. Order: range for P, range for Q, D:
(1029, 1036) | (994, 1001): 922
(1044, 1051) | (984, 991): 914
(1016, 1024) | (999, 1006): 916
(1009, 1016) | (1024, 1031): 902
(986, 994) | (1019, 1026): 908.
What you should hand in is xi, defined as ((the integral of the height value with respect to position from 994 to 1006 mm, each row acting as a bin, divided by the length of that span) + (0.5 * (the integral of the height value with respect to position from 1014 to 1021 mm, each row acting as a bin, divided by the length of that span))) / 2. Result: 232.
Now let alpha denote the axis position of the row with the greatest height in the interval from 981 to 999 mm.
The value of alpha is 992.5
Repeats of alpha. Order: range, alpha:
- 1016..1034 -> 1030.0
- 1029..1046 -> 1035.0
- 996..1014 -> 1012.5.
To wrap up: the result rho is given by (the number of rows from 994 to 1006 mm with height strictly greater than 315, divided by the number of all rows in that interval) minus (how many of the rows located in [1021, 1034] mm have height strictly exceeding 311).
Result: -2.8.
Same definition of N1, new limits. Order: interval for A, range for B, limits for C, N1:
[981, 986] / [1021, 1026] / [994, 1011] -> 0.96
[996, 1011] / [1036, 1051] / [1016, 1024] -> 1.03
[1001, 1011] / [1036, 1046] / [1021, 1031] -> 1.01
